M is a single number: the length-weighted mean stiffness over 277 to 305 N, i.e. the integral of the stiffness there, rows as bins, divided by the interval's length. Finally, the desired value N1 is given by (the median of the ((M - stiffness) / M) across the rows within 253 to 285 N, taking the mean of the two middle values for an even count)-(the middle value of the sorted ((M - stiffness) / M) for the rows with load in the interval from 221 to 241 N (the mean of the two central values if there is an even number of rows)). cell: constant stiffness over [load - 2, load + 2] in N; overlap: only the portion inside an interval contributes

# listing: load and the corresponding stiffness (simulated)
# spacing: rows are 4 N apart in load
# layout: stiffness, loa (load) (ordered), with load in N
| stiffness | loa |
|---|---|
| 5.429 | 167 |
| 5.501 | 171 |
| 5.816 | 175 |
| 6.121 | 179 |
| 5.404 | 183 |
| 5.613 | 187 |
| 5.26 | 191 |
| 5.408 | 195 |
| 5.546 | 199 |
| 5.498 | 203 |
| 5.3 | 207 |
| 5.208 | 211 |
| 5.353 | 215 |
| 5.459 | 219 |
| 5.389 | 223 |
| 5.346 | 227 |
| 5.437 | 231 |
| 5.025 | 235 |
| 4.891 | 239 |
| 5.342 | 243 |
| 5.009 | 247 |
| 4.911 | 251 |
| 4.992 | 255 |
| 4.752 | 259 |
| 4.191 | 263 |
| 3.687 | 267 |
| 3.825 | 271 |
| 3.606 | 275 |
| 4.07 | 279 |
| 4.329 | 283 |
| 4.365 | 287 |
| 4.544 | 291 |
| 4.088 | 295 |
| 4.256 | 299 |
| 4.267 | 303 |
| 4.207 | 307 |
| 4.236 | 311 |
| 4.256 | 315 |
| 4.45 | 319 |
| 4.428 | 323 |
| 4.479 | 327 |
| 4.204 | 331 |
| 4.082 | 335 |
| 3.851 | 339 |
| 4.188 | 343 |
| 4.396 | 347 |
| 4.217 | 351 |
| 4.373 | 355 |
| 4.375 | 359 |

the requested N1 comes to 0.28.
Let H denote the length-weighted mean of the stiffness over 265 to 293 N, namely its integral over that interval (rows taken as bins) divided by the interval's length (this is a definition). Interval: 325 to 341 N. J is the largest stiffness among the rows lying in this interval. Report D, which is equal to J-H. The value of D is 0.4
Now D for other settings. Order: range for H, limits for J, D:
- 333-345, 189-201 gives 1.5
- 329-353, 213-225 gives 1.3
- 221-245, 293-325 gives -0.8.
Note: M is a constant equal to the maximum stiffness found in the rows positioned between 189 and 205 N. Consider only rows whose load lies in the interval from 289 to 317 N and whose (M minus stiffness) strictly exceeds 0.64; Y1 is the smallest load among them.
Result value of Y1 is 291 N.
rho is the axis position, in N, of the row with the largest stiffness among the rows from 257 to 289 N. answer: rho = 259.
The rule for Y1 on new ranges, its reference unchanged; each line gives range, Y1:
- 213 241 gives 239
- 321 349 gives 323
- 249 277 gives 259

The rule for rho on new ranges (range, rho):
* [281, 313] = 291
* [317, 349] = 327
